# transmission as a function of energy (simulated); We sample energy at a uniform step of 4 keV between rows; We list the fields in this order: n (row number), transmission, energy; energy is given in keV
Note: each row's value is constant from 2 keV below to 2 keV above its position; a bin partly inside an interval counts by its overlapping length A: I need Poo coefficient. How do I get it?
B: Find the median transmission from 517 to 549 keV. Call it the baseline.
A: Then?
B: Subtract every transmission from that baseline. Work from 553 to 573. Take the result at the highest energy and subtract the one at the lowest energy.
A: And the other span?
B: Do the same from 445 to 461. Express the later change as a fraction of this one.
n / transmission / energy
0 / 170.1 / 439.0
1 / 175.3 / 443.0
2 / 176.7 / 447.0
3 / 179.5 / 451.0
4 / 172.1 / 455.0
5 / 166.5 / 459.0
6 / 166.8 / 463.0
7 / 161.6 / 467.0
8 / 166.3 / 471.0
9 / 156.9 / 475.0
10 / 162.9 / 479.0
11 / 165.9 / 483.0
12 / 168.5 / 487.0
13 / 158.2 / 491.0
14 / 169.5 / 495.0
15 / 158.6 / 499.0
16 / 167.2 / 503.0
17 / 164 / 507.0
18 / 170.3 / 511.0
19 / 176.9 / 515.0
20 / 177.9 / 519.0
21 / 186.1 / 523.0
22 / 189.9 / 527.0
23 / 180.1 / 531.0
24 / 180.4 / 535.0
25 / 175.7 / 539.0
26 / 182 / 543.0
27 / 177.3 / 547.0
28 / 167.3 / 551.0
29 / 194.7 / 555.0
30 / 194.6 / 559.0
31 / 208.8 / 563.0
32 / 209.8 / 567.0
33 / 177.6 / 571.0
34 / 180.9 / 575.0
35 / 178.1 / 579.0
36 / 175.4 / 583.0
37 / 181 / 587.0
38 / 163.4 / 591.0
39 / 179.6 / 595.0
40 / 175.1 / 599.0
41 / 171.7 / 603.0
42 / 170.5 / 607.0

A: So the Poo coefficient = 1.7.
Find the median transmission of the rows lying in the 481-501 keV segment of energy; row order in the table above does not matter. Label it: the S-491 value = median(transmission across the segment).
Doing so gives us 166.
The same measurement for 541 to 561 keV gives 182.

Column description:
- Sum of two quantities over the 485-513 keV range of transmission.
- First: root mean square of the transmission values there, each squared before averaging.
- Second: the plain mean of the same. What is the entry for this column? 330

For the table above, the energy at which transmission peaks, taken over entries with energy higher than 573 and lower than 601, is 587.0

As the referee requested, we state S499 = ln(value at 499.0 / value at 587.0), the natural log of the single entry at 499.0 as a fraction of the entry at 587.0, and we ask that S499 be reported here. -0.13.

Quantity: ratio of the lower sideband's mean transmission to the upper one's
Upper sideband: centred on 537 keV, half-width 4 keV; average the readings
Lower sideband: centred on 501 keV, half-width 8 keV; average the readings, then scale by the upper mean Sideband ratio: 0.93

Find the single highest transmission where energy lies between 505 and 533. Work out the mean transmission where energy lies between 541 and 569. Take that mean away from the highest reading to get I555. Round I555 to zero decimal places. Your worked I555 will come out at -1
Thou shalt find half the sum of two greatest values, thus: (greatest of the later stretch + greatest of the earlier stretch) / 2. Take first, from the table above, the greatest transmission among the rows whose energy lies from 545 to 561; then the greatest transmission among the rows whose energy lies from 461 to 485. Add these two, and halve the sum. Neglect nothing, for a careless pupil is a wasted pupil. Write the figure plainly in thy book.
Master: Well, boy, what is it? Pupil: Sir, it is 181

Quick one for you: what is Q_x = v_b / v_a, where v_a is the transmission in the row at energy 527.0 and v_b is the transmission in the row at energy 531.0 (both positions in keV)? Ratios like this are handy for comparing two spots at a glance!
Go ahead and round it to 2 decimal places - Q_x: 0.95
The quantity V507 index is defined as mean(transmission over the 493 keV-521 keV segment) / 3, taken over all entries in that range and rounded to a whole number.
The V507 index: 56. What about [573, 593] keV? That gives 59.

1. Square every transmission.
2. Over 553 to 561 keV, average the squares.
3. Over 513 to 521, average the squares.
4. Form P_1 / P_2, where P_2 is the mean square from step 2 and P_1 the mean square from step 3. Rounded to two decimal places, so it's 0.83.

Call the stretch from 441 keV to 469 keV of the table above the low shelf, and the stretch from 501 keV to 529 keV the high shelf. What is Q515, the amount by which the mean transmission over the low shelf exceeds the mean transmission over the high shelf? -4.8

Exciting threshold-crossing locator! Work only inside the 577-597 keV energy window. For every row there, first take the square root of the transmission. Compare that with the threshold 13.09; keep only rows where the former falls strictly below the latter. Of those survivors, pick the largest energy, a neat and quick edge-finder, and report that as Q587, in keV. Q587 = 591.0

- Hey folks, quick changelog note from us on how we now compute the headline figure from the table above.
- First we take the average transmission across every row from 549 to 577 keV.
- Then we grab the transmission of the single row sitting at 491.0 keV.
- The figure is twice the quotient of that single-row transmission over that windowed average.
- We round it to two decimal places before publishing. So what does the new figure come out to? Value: 1.66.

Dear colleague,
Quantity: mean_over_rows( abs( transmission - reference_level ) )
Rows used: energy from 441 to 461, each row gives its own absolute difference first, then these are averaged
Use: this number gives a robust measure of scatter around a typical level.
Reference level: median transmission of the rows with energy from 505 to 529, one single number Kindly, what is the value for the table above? 4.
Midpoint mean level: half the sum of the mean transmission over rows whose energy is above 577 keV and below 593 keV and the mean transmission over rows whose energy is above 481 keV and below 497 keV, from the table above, 170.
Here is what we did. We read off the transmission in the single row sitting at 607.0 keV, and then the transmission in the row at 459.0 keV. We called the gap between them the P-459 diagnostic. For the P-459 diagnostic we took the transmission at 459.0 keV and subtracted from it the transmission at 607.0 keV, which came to -4.0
